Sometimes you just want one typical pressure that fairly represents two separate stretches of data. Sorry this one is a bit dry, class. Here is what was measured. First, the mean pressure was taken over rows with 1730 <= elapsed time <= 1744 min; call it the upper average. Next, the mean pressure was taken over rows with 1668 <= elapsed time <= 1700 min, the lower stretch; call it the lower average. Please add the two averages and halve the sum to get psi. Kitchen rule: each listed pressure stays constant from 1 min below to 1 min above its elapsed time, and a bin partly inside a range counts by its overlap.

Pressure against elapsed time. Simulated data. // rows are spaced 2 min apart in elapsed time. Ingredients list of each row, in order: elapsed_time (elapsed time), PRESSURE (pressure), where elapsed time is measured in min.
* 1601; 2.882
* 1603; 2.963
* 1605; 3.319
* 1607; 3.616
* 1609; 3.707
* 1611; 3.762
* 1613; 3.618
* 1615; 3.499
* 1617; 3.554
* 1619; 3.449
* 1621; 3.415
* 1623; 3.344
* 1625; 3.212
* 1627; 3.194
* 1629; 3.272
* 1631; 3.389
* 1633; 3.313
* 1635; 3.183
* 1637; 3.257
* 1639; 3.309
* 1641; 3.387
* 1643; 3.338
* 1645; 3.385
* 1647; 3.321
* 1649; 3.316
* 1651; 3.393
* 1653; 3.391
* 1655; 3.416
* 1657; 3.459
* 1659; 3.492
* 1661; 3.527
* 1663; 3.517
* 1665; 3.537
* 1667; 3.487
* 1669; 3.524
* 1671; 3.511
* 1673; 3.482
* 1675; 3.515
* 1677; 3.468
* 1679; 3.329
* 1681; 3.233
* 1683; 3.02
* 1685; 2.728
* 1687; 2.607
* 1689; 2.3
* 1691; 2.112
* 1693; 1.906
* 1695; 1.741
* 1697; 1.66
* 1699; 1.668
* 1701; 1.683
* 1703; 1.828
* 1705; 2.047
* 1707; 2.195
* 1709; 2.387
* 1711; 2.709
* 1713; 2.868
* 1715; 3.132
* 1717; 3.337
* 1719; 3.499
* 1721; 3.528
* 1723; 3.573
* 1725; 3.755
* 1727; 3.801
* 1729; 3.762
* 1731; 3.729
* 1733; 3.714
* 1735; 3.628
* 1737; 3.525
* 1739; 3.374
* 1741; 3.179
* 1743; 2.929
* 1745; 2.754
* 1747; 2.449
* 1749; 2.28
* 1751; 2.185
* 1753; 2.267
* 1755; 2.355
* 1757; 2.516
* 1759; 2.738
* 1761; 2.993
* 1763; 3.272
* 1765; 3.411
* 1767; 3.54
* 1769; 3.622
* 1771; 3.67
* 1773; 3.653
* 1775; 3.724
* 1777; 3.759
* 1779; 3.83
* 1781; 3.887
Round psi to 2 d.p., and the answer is 3.09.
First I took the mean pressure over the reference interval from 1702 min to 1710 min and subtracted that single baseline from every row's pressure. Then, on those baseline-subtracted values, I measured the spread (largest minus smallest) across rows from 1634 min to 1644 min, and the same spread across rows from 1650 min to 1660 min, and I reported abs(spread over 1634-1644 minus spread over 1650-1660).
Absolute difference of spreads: 0.10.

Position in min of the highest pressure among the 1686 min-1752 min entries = 1727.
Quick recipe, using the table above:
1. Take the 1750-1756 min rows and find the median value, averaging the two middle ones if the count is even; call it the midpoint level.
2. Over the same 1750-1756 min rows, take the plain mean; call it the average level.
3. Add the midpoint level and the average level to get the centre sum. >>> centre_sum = 4.5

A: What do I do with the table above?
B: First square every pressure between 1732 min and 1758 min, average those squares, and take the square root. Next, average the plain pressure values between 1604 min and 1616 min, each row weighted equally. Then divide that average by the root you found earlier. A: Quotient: 1.2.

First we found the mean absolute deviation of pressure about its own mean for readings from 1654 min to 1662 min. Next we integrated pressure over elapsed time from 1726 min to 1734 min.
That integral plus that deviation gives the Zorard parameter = 30.0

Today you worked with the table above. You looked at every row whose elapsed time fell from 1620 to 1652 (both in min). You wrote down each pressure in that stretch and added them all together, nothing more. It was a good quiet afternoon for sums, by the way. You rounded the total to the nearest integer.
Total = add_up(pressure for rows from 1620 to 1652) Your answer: 53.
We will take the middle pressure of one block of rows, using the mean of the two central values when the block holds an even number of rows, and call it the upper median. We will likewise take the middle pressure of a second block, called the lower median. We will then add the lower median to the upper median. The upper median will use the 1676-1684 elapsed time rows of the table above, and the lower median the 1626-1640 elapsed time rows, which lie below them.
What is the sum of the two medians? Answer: 6.55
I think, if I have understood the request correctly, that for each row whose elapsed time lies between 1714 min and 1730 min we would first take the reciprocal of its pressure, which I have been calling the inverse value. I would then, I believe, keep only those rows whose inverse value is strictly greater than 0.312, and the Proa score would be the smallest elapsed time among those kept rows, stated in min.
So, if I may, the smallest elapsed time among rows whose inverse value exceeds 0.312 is 1715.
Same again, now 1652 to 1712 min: 1683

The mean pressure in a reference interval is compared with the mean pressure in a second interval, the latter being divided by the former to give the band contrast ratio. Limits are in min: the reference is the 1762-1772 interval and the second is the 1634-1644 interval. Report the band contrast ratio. 0.94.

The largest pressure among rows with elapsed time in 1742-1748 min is 2.929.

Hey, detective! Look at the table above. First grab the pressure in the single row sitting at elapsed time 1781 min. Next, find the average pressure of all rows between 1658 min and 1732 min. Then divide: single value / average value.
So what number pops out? 1.3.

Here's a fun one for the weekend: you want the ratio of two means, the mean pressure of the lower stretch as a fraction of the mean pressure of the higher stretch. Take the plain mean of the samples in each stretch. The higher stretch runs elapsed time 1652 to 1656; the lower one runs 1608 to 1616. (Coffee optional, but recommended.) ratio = 1.07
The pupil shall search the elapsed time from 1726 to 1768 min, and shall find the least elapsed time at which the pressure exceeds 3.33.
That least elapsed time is 1727 min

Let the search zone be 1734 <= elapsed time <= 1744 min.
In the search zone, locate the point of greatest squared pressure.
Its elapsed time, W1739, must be 1735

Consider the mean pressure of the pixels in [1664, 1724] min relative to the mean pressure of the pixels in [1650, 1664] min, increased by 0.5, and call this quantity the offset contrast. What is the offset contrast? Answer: 1.31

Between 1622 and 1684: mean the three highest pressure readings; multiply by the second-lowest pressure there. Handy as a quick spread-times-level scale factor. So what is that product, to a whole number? 11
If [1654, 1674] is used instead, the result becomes 12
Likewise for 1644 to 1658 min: 11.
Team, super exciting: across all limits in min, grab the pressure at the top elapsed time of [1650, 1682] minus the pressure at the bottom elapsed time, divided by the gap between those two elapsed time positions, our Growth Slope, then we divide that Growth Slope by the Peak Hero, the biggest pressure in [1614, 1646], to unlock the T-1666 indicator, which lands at -0.0015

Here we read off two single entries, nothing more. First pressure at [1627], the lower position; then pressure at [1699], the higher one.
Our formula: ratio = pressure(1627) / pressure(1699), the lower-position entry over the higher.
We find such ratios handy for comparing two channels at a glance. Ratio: 1.91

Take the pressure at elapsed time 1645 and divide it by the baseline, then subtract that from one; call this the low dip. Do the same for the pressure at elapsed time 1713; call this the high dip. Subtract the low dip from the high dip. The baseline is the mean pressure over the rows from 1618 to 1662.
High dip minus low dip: 0.15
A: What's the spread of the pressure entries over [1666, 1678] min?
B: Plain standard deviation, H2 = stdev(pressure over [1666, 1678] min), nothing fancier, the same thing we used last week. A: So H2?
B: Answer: 0.02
